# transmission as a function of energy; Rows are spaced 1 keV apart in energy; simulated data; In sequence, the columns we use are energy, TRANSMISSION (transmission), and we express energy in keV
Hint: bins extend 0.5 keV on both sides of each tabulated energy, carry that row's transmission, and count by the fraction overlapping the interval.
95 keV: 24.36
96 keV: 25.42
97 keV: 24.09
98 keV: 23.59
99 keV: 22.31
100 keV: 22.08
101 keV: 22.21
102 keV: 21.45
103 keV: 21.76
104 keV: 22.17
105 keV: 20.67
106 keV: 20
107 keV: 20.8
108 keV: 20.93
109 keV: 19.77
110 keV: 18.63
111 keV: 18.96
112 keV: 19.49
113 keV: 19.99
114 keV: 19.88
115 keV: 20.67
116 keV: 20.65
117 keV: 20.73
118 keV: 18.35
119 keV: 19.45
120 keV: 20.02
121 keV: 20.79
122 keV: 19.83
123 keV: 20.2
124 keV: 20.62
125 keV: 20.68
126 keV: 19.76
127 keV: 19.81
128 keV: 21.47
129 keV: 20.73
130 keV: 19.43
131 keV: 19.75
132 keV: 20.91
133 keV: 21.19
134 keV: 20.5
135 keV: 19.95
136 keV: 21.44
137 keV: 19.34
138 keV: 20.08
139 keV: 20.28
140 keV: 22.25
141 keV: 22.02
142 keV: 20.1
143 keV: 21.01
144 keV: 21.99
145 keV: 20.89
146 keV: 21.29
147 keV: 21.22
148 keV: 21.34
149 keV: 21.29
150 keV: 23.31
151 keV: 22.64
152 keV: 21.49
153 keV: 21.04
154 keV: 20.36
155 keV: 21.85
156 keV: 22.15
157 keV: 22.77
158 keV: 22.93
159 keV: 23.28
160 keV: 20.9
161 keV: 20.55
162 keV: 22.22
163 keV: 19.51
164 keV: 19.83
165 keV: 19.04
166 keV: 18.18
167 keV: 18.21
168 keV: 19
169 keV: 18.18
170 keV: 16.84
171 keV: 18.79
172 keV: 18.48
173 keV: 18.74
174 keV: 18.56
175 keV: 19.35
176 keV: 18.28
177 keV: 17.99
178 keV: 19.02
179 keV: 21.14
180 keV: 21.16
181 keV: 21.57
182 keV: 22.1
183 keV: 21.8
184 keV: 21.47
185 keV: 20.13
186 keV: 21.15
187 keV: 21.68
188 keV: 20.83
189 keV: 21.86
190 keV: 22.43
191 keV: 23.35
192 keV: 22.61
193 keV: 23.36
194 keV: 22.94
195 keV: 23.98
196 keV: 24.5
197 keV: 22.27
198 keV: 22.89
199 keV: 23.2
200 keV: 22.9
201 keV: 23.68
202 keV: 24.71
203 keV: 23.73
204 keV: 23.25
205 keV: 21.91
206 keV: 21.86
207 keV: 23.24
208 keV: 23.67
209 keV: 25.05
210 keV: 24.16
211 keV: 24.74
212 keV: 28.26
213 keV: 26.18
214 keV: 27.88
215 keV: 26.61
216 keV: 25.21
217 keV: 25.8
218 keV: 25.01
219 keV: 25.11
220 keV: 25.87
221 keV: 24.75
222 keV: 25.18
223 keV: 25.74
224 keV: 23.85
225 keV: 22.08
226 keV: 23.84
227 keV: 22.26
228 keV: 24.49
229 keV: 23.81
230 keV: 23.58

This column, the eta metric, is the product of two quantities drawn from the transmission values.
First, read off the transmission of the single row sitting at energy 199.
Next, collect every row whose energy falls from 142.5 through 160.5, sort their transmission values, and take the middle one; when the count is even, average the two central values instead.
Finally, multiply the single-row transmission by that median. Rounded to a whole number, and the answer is 497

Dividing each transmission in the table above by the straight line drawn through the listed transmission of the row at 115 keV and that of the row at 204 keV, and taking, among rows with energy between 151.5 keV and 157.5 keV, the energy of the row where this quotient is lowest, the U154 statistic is 154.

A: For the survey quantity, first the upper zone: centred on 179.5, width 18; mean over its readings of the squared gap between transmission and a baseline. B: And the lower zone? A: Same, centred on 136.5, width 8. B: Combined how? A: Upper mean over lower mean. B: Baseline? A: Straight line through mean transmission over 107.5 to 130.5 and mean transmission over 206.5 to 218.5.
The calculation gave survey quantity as 14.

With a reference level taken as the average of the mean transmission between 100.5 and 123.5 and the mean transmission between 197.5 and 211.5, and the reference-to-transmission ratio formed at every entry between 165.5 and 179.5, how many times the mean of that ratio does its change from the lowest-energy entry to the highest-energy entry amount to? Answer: -0.14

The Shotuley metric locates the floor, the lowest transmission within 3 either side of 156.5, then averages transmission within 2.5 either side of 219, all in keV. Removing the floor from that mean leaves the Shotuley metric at 4.9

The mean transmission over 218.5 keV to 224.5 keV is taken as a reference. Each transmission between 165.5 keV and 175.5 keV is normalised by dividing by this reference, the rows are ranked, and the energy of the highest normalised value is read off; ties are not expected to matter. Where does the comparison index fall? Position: 175 keV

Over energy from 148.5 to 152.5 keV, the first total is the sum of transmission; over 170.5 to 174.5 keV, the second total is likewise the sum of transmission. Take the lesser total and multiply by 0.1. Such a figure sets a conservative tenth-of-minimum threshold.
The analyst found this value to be 7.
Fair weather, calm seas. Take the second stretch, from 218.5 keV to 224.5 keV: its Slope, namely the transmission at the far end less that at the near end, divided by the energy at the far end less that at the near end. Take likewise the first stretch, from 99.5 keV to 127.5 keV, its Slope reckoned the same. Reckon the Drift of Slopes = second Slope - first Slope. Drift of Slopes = -0.17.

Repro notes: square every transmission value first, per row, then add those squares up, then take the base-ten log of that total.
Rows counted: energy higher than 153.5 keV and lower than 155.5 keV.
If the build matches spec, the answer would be 2.95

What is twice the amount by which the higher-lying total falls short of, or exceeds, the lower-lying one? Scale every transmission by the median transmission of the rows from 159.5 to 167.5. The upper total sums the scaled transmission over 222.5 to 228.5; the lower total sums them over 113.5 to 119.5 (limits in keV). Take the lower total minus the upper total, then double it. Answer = -2.3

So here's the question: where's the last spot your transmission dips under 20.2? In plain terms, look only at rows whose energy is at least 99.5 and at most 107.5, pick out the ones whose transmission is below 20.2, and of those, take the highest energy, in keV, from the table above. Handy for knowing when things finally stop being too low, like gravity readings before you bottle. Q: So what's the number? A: 106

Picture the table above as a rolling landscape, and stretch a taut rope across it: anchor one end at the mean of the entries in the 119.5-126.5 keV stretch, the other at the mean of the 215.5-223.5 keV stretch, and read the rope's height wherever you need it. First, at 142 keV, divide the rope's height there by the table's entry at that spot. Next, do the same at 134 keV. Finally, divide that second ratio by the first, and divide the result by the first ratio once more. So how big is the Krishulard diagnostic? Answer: 0.91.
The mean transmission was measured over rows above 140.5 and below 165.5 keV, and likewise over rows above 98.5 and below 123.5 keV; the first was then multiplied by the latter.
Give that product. 438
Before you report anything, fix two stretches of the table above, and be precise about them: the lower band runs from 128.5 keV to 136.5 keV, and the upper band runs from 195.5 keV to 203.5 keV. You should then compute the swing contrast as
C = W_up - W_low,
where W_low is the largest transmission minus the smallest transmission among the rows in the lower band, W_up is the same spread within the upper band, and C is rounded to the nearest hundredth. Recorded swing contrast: 0.43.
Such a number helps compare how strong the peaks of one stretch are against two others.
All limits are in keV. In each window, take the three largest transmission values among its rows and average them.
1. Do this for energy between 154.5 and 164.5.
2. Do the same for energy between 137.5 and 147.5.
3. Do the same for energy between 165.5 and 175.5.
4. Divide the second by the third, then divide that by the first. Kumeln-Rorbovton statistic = 0.050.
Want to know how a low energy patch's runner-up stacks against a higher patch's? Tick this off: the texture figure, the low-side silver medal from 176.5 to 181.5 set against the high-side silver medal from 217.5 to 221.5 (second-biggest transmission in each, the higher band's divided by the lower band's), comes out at 1.19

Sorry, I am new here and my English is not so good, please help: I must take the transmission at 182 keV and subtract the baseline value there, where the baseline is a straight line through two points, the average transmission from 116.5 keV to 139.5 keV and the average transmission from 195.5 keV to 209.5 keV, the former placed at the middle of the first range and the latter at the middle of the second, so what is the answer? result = 0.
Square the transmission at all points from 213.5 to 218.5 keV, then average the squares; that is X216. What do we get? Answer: 682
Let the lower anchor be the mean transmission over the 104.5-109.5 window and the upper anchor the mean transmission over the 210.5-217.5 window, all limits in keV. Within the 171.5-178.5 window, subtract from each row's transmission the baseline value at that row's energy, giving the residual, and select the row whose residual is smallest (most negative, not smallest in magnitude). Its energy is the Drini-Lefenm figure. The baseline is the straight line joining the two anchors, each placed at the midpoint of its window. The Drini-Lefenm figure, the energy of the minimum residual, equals 177 keV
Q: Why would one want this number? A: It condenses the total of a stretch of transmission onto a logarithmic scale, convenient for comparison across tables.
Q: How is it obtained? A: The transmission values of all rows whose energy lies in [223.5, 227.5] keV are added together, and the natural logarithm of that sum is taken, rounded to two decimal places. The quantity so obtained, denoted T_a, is 4.52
